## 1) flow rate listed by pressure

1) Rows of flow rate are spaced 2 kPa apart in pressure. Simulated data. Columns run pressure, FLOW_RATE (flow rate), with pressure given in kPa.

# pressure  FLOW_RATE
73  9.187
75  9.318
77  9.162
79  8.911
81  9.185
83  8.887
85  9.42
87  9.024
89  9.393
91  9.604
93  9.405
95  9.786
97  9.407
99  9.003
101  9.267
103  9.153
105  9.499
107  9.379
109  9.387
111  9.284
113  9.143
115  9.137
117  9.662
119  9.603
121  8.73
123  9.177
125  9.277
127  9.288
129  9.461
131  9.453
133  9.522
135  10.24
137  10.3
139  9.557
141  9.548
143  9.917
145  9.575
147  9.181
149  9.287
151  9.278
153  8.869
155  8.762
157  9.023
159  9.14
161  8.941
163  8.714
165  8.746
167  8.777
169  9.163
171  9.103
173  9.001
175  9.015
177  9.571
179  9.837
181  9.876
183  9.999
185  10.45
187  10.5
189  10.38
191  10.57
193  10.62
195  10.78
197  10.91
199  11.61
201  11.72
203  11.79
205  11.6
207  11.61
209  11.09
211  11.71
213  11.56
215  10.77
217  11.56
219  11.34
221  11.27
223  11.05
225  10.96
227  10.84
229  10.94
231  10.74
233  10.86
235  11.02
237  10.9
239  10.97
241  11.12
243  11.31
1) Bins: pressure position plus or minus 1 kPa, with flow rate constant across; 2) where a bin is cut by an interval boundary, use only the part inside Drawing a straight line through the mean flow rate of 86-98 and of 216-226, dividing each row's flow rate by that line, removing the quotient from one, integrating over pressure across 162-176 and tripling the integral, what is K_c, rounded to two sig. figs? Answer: 6.3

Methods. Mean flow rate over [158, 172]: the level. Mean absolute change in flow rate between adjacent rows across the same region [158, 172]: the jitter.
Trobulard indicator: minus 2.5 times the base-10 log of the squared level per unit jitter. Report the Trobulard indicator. -6.78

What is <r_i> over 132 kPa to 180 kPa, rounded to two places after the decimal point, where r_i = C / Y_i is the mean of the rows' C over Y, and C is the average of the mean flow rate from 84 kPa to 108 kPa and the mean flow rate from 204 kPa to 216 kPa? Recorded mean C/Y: 1.12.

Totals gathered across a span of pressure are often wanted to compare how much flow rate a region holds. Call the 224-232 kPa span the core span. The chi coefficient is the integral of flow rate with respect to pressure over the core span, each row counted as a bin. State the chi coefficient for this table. 87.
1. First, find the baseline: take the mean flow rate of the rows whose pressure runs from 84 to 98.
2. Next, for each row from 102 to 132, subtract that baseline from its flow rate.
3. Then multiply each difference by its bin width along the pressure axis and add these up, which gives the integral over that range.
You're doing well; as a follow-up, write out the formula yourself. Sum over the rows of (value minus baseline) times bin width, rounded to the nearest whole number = -4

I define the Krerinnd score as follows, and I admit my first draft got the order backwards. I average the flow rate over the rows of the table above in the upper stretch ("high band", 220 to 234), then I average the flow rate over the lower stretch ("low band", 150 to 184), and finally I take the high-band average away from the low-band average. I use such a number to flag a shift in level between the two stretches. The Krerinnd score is -1.8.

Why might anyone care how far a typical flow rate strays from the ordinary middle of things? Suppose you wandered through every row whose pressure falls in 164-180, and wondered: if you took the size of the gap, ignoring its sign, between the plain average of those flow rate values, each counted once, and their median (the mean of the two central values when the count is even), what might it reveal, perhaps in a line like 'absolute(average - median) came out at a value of 0.093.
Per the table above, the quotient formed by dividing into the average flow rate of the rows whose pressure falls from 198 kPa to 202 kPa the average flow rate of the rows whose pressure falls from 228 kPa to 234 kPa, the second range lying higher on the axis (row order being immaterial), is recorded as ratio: 1.08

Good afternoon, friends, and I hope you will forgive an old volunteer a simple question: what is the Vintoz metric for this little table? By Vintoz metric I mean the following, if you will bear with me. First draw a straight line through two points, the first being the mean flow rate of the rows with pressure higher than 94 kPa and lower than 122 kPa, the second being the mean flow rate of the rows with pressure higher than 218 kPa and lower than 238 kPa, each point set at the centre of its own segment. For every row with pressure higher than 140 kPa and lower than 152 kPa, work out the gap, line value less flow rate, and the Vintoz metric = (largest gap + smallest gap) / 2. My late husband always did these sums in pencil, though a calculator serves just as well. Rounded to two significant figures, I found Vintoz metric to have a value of 0.28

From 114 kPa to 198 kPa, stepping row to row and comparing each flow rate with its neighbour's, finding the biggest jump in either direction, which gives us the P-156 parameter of 0.87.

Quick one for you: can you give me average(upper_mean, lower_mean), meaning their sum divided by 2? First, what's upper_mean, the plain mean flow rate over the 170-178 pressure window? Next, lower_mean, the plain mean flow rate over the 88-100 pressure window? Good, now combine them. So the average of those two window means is 9.3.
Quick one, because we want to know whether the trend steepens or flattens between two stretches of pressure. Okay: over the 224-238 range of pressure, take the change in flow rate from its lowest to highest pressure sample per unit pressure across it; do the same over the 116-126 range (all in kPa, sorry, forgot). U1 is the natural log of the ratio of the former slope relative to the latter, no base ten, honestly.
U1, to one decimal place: -2.3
